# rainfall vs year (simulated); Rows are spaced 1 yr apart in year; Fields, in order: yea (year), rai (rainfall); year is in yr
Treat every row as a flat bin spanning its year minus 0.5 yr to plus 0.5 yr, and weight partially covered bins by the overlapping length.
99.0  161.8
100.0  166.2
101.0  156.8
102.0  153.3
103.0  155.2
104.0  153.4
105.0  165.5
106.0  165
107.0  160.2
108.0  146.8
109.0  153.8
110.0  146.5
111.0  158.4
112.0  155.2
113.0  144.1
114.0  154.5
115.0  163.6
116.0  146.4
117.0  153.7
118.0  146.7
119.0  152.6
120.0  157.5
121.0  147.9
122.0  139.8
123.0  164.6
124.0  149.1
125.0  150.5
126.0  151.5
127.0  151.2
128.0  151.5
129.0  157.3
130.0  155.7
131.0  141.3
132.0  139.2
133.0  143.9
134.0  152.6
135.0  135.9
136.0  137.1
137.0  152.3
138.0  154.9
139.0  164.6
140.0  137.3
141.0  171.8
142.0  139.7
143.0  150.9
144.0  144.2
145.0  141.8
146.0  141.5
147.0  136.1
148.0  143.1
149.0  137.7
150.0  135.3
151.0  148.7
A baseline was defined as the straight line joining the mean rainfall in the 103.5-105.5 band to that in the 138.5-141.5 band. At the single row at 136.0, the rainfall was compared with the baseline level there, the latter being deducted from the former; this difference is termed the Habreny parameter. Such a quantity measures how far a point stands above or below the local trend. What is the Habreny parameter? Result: -21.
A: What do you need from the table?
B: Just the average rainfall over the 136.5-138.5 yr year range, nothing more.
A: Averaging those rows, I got 154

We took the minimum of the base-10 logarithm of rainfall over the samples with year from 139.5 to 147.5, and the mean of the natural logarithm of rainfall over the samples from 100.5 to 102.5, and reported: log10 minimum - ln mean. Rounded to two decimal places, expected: -2.91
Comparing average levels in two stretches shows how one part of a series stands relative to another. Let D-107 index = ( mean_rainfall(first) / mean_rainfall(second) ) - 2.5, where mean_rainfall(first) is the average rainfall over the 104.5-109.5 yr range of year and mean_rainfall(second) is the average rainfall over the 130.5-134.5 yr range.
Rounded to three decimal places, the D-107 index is -1.403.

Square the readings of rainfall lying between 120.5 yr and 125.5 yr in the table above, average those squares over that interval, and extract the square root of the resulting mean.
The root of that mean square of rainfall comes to 151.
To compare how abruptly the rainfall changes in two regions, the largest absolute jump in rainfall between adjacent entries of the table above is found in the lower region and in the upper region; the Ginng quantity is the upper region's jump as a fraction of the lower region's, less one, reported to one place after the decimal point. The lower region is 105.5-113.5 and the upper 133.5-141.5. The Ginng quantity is 1.6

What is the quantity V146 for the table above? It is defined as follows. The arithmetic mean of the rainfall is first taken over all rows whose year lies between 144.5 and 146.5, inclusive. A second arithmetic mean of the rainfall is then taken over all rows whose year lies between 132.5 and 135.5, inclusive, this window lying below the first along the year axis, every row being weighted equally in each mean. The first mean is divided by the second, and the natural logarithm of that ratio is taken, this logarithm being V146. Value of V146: -0.02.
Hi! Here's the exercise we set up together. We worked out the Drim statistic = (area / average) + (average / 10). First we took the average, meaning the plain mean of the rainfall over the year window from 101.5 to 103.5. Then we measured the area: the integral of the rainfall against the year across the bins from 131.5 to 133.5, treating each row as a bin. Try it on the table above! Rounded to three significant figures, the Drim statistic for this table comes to 17.3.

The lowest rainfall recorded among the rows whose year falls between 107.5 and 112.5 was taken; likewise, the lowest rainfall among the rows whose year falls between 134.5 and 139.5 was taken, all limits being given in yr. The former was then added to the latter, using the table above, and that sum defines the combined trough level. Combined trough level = 282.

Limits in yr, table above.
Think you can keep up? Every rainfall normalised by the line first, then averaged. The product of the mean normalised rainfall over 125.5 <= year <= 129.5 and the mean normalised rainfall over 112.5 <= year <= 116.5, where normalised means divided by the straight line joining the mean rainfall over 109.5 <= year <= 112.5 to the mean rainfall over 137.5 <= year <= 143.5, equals 0.99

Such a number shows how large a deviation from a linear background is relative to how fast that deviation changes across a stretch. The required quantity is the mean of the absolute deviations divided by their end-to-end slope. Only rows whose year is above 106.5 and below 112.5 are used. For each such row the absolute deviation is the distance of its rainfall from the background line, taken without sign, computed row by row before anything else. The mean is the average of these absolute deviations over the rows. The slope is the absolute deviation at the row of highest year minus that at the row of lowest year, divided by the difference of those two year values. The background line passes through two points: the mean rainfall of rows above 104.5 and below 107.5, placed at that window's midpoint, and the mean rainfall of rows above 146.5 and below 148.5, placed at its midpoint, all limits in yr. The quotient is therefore 19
